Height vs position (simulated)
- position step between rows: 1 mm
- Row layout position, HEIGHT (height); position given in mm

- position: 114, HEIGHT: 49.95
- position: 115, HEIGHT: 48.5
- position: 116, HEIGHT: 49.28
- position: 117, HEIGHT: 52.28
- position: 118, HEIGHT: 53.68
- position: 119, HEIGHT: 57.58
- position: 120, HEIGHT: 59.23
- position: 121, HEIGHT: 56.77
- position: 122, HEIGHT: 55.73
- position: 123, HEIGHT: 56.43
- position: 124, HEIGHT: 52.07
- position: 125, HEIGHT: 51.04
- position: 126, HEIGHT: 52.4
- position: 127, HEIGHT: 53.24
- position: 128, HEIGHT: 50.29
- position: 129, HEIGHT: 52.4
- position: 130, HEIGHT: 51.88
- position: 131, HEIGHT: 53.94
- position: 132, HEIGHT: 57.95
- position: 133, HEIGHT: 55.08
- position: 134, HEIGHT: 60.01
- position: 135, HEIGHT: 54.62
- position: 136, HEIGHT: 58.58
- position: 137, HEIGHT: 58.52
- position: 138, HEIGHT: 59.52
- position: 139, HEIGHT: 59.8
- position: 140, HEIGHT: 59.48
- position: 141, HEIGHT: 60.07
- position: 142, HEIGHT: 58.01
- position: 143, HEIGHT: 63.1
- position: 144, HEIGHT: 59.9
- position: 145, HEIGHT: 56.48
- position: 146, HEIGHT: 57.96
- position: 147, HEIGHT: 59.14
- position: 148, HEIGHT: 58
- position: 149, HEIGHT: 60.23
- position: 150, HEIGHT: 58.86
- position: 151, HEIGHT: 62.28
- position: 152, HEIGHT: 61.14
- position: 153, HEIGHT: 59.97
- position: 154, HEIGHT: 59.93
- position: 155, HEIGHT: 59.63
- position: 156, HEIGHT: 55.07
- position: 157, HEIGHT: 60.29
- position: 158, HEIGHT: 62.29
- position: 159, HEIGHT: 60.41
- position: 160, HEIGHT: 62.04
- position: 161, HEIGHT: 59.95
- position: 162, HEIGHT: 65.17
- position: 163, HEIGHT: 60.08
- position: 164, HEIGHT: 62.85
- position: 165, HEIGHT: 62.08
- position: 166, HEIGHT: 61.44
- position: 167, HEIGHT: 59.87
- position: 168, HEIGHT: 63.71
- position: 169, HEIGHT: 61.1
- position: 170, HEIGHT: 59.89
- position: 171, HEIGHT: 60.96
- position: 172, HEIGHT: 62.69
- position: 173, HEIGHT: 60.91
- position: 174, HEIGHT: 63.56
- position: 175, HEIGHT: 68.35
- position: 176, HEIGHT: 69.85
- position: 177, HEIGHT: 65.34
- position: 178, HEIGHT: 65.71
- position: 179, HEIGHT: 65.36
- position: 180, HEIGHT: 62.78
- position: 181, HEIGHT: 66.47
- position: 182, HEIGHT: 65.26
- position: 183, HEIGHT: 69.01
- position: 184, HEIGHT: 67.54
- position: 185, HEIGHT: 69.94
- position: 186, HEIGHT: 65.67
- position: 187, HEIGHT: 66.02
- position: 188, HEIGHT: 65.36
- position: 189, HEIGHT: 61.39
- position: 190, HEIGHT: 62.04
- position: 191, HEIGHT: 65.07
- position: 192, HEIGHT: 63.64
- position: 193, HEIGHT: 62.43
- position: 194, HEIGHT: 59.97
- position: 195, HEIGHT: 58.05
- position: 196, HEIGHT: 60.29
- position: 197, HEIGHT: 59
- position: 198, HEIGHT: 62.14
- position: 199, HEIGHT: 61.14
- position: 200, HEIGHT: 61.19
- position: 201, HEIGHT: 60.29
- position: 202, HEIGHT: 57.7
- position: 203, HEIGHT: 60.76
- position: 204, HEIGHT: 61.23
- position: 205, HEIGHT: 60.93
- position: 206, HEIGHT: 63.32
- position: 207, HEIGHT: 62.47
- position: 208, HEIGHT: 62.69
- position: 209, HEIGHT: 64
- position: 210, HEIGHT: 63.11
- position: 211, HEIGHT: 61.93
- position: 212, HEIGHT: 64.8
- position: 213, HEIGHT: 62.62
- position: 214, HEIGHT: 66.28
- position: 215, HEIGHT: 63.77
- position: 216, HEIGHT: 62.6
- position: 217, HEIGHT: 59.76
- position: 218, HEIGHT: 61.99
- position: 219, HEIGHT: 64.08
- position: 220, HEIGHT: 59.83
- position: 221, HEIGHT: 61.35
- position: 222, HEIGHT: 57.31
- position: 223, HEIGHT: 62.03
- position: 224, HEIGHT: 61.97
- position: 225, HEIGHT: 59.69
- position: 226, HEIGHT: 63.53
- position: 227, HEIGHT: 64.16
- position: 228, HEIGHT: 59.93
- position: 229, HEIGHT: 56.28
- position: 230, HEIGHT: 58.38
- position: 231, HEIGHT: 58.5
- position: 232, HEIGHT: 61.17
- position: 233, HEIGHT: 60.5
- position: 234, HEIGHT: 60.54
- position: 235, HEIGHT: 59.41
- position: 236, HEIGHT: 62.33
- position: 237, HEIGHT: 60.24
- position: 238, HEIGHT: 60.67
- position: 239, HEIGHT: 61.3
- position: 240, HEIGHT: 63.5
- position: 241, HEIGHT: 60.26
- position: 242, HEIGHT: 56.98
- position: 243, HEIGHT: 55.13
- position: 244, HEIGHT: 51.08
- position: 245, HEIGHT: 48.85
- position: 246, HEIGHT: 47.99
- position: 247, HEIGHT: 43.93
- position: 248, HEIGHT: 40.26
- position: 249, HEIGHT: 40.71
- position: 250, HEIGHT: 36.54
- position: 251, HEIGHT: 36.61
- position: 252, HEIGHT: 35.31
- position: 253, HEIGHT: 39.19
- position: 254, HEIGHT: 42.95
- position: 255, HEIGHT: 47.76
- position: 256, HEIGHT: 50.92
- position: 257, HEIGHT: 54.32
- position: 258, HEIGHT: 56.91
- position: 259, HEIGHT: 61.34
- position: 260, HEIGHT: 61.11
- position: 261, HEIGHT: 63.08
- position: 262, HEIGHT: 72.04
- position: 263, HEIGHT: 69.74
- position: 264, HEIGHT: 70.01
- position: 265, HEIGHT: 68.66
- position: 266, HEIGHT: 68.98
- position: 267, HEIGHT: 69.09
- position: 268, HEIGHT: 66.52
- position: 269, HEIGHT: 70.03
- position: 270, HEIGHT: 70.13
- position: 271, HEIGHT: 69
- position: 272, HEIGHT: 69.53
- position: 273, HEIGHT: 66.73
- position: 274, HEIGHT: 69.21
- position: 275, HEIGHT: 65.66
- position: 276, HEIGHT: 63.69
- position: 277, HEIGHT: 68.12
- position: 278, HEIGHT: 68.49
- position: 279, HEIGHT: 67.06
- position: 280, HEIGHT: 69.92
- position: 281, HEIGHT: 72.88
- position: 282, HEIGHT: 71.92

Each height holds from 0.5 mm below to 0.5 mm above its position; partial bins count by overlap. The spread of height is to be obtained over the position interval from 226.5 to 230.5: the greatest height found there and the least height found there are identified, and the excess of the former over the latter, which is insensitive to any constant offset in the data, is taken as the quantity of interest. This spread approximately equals 7.9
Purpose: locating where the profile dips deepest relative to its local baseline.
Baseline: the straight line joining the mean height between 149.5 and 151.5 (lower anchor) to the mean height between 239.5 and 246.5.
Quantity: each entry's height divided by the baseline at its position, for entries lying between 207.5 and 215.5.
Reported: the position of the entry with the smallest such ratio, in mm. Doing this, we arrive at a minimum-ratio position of 211 mm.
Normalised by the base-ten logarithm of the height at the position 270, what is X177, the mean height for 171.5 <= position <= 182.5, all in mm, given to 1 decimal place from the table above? 35.3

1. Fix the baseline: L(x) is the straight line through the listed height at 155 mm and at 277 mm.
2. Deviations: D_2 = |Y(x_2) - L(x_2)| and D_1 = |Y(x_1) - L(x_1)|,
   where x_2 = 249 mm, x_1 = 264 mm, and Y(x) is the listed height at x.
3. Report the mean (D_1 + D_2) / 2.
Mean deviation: 14.1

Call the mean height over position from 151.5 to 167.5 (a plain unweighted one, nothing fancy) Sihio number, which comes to 60.8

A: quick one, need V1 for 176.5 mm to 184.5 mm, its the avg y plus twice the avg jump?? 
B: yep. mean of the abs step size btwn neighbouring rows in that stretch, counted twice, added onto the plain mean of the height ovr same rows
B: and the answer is 70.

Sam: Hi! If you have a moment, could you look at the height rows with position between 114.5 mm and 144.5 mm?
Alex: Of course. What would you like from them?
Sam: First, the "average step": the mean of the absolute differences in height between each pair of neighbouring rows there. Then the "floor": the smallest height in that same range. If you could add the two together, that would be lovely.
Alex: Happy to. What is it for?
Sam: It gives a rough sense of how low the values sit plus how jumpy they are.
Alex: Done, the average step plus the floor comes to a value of 51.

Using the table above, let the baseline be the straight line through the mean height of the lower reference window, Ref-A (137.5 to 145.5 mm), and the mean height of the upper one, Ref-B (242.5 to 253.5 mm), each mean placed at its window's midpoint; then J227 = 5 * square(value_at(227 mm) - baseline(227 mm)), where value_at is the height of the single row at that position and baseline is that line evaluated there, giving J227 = 1568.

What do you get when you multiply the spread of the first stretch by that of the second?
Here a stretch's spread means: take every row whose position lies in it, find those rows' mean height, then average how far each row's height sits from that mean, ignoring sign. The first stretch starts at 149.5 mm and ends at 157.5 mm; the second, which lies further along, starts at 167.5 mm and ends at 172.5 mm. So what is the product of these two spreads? 1.6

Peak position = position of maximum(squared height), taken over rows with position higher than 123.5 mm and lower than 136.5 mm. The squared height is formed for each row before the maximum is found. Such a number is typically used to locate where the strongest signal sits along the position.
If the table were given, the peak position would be 134 mm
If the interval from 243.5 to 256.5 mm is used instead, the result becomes 244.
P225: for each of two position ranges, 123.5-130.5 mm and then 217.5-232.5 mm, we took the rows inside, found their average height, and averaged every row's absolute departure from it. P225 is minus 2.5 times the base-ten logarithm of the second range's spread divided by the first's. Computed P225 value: -1.1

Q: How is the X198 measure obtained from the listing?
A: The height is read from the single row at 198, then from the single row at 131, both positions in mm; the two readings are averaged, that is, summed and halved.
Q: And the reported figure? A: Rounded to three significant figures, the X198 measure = 58.0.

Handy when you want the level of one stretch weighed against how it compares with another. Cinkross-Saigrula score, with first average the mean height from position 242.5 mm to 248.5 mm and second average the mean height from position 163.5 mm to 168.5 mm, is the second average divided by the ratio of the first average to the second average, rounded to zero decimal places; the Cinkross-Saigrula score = 80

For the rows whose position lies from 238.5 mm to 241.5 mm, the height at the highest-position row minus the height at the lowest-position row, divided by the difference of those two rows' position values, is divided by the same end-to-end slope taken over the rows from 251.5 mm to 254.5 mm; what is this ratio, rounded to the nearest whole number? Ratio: 0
